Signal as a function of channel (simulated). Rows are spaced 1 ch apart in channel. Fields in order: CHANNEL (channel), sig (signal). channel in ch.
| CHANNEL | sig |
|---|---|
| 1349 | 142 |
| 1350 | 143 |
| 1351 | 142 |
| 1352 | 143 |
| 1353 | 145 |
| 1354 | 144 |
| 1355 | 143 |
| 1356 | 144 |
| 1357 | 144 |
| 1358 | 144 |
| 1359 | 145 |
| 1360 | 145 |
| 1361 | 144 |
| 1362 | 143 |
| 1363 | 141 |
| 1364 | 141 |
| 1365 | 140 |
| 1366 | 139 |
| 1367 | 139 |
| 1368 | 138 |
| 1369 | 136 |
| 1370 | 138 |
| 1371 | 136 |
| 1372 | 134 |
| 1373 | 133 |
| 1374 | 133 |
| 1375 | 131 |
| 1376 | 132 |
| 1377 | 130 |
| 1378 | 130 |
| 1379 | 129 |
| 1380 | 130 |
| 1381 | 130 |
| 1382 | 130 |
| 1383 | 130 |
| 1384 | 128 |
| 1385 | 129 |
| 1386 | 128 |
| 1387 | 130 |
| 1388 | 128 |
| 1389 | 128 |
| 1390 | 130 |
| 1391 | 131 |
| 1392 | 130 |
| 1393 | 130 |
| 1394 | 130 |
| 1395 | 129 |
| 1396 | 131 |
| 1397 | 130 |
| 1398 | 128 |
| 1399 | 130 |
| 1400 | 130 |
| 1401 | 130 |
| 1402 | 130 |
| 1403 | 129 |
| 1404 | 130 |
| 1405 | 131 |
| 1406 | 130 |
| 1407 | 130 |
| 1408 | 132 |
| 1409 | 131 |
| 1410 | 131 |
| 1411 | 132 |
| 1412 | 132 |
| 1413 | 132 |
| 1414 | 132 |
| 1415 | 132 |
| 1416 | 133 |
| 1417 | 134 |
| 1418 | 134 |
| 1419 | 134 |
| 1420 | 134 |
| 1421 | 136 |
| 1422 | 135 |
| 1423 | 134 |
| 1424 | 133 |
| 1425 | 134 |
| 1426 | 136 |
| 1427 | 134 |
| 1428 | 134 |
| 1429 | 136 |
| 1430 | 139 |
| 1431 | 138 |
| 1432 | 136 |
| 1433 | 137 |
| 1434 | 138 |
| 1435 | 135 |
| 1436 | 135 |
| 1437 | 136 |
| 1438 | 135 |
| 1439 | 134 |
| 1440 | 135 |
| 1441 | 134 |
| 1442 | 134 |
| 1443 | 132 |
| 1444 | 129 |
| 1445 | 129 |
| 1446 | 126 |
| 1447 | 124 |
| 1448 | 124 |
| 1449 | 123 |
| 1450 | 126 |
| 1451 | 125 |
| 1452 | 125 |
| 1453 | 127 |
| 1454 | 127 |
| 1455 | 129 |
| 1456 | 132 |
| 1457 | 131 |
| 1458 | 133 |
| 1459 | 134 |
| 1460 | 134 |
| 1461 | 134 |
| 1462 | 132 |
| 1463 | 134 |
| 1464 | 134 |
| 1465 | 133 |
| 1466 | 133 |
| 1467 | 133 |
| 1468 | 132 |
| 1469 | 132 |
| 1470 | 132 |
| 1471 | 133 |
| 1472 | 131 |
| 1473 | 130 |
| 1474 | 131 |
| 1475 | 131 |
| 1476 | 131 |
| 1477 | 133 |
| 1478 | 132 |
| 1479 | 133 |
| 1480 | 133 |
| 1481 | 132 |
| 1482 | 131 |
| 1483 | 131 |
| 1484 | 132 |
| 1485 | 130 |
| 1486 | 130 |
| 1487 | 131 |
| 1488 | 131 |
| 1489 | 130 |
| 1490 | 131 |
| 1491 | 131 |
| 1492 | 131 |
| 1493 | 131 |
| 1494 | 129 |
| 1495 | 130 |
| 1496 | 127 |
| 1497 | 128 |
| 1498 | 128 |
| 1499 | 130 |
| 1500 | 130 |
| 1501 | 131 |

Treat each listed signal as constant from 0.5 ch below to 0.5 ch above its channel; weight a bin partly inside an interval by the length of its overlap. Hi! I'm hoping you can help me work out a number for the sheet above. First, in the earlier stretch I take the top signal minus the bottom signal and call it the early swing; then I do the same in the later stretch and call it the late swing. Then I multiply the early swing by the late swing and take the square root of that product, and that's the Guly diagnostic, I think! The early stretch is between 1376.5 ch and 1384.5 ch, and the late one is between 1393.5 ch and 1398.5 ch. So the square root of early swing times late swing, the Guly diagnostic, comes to 2.4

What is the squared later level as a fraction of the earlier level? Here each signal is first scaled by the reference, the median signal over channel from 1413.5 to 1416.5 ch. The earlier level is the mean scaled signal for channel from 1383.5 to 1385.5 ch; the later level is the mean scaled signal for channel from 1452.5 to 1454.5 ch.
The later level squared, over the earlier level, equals 0.95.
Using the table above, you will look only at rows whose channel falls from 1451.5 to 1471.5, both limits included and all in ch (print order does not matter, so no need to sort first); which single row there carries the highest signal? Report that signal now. 134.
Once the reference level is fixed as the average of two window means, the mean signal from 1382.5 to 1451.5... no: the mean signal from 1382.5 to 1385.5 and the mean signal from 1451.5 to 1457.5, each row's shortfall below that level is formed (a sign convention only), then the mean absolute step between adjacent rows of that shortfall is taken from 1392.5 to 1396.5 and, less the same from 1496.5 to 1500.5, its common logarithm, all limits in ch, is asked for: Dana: -0.5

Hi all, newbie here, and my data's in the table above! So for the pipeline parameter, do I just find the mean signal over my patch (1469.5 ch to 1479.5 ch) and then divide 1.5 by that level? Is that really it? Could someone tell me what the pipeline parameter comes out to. 0.0114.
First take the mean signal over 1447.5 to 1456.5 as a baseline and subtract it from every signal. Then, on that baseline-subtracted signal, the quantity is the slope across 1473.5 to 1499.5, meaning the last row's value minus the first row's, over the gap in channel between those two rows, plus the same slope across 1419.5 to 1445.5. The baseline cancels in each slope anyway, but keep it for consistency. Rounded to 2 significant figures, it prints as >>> -0.24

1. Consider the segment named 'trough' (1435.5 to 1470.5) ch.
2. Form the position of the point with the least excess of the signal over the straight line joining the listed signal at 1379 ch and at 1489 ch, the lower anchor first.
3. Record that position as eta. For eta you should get 1449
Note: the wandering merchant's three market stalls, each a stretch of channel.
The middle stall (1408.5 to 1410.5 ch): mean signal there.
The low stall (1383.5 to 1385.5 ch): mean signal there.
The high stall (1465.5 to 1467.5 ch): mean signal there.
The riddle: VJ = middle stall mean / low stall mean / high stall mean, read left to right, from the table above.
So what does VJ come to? 0.0077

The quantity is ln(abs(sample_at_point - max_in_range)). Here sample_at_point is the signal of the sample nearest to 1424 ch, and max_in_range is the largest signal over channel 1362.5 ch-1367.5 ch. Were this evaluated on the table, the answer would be 2.1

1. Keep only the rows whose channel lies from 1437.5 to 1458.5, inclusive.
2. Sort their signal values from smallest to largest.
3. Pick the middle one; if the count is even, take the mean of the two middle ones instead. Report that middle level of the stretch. 129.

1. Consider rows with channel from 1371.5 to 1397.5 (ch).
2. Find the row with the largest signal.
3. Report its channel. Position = 1372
